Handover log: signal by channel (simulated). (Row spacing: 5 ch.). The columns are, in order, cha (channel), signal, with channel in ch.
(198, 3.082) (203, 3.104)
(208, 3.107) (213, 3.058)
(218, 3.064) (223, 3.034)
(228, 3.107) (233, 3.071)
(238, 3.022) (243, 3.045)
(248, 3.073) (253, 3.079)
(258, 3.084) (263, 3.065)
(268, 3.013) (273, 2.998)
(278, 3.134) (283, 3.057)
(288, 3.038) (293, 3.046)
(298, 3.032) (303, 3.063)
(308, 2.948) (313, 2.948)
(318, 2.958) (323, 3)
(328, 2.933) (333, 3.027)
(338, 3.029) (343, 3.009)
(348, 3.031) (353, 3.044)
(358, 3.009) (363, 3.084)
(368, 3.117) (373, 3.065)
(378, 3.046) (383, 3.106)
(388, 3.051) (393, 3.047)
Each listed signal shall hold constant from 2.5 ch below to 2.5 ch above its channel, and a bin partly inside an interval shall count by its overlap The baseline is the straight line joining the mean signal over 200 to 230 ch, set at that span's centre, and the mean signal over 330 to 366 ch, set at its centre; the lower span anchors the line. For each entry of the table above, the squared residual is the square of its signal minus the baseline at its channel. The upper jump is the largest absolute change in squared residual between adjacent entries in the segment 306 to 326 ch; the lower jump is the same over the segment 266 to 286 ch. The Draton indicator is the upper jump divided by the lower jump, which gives 1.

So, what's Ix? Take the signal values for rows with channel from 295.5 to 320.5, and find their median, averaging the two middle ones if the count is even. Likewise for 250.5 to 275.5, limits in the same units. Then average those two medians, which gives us 3.01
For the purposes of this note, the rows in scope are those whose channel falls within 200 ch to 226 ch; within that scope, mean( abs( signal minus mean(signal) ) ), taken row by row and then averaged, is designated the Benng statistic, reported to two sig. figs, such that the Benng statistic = 0.026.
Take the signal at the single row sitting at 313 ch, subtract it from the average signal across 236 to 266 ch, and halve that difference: 0.06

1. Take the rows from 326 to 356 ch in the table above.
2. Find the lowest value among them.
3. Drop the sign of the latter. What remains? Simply 2.93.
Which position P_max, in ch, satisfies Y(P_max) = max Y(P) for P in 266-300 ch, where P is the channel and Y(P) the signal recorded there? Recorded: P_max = 278 ch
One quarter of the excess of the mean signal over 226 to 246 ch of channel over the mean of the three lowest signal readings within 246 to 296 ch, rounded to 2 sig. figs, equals 0.011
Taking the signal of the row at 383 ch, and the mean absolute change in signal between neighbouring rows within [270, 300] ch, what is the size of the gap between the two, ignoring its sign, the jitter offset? 3.06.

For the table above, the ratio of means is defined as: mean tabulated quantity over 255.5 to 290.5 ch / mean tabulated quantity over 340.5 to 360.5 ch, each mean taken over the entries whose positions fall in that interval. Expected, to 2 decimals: 1.01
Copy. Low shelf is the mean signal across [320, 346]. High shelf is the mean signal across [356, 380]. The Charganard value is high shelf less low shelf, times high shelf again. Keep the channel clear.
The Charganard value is 0.20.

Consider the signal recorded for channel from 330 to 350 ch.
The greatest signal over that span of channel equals 3.031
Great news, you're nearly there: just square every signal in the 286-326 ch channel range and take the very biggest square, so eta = 9.38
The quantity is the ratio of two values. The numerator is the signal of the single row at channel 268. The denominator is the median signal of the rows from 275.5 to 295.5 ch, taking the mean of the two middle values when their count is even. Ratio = 0.99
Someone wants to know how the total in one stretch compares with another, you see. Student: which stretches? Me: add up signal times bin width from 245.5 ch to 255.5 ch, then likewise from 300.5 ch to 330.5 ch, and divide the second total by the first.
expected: 2.9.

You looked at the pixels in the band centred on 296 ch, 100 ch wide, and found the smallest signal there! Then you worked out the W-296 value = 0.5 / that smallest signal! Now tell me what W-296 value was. 0.170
